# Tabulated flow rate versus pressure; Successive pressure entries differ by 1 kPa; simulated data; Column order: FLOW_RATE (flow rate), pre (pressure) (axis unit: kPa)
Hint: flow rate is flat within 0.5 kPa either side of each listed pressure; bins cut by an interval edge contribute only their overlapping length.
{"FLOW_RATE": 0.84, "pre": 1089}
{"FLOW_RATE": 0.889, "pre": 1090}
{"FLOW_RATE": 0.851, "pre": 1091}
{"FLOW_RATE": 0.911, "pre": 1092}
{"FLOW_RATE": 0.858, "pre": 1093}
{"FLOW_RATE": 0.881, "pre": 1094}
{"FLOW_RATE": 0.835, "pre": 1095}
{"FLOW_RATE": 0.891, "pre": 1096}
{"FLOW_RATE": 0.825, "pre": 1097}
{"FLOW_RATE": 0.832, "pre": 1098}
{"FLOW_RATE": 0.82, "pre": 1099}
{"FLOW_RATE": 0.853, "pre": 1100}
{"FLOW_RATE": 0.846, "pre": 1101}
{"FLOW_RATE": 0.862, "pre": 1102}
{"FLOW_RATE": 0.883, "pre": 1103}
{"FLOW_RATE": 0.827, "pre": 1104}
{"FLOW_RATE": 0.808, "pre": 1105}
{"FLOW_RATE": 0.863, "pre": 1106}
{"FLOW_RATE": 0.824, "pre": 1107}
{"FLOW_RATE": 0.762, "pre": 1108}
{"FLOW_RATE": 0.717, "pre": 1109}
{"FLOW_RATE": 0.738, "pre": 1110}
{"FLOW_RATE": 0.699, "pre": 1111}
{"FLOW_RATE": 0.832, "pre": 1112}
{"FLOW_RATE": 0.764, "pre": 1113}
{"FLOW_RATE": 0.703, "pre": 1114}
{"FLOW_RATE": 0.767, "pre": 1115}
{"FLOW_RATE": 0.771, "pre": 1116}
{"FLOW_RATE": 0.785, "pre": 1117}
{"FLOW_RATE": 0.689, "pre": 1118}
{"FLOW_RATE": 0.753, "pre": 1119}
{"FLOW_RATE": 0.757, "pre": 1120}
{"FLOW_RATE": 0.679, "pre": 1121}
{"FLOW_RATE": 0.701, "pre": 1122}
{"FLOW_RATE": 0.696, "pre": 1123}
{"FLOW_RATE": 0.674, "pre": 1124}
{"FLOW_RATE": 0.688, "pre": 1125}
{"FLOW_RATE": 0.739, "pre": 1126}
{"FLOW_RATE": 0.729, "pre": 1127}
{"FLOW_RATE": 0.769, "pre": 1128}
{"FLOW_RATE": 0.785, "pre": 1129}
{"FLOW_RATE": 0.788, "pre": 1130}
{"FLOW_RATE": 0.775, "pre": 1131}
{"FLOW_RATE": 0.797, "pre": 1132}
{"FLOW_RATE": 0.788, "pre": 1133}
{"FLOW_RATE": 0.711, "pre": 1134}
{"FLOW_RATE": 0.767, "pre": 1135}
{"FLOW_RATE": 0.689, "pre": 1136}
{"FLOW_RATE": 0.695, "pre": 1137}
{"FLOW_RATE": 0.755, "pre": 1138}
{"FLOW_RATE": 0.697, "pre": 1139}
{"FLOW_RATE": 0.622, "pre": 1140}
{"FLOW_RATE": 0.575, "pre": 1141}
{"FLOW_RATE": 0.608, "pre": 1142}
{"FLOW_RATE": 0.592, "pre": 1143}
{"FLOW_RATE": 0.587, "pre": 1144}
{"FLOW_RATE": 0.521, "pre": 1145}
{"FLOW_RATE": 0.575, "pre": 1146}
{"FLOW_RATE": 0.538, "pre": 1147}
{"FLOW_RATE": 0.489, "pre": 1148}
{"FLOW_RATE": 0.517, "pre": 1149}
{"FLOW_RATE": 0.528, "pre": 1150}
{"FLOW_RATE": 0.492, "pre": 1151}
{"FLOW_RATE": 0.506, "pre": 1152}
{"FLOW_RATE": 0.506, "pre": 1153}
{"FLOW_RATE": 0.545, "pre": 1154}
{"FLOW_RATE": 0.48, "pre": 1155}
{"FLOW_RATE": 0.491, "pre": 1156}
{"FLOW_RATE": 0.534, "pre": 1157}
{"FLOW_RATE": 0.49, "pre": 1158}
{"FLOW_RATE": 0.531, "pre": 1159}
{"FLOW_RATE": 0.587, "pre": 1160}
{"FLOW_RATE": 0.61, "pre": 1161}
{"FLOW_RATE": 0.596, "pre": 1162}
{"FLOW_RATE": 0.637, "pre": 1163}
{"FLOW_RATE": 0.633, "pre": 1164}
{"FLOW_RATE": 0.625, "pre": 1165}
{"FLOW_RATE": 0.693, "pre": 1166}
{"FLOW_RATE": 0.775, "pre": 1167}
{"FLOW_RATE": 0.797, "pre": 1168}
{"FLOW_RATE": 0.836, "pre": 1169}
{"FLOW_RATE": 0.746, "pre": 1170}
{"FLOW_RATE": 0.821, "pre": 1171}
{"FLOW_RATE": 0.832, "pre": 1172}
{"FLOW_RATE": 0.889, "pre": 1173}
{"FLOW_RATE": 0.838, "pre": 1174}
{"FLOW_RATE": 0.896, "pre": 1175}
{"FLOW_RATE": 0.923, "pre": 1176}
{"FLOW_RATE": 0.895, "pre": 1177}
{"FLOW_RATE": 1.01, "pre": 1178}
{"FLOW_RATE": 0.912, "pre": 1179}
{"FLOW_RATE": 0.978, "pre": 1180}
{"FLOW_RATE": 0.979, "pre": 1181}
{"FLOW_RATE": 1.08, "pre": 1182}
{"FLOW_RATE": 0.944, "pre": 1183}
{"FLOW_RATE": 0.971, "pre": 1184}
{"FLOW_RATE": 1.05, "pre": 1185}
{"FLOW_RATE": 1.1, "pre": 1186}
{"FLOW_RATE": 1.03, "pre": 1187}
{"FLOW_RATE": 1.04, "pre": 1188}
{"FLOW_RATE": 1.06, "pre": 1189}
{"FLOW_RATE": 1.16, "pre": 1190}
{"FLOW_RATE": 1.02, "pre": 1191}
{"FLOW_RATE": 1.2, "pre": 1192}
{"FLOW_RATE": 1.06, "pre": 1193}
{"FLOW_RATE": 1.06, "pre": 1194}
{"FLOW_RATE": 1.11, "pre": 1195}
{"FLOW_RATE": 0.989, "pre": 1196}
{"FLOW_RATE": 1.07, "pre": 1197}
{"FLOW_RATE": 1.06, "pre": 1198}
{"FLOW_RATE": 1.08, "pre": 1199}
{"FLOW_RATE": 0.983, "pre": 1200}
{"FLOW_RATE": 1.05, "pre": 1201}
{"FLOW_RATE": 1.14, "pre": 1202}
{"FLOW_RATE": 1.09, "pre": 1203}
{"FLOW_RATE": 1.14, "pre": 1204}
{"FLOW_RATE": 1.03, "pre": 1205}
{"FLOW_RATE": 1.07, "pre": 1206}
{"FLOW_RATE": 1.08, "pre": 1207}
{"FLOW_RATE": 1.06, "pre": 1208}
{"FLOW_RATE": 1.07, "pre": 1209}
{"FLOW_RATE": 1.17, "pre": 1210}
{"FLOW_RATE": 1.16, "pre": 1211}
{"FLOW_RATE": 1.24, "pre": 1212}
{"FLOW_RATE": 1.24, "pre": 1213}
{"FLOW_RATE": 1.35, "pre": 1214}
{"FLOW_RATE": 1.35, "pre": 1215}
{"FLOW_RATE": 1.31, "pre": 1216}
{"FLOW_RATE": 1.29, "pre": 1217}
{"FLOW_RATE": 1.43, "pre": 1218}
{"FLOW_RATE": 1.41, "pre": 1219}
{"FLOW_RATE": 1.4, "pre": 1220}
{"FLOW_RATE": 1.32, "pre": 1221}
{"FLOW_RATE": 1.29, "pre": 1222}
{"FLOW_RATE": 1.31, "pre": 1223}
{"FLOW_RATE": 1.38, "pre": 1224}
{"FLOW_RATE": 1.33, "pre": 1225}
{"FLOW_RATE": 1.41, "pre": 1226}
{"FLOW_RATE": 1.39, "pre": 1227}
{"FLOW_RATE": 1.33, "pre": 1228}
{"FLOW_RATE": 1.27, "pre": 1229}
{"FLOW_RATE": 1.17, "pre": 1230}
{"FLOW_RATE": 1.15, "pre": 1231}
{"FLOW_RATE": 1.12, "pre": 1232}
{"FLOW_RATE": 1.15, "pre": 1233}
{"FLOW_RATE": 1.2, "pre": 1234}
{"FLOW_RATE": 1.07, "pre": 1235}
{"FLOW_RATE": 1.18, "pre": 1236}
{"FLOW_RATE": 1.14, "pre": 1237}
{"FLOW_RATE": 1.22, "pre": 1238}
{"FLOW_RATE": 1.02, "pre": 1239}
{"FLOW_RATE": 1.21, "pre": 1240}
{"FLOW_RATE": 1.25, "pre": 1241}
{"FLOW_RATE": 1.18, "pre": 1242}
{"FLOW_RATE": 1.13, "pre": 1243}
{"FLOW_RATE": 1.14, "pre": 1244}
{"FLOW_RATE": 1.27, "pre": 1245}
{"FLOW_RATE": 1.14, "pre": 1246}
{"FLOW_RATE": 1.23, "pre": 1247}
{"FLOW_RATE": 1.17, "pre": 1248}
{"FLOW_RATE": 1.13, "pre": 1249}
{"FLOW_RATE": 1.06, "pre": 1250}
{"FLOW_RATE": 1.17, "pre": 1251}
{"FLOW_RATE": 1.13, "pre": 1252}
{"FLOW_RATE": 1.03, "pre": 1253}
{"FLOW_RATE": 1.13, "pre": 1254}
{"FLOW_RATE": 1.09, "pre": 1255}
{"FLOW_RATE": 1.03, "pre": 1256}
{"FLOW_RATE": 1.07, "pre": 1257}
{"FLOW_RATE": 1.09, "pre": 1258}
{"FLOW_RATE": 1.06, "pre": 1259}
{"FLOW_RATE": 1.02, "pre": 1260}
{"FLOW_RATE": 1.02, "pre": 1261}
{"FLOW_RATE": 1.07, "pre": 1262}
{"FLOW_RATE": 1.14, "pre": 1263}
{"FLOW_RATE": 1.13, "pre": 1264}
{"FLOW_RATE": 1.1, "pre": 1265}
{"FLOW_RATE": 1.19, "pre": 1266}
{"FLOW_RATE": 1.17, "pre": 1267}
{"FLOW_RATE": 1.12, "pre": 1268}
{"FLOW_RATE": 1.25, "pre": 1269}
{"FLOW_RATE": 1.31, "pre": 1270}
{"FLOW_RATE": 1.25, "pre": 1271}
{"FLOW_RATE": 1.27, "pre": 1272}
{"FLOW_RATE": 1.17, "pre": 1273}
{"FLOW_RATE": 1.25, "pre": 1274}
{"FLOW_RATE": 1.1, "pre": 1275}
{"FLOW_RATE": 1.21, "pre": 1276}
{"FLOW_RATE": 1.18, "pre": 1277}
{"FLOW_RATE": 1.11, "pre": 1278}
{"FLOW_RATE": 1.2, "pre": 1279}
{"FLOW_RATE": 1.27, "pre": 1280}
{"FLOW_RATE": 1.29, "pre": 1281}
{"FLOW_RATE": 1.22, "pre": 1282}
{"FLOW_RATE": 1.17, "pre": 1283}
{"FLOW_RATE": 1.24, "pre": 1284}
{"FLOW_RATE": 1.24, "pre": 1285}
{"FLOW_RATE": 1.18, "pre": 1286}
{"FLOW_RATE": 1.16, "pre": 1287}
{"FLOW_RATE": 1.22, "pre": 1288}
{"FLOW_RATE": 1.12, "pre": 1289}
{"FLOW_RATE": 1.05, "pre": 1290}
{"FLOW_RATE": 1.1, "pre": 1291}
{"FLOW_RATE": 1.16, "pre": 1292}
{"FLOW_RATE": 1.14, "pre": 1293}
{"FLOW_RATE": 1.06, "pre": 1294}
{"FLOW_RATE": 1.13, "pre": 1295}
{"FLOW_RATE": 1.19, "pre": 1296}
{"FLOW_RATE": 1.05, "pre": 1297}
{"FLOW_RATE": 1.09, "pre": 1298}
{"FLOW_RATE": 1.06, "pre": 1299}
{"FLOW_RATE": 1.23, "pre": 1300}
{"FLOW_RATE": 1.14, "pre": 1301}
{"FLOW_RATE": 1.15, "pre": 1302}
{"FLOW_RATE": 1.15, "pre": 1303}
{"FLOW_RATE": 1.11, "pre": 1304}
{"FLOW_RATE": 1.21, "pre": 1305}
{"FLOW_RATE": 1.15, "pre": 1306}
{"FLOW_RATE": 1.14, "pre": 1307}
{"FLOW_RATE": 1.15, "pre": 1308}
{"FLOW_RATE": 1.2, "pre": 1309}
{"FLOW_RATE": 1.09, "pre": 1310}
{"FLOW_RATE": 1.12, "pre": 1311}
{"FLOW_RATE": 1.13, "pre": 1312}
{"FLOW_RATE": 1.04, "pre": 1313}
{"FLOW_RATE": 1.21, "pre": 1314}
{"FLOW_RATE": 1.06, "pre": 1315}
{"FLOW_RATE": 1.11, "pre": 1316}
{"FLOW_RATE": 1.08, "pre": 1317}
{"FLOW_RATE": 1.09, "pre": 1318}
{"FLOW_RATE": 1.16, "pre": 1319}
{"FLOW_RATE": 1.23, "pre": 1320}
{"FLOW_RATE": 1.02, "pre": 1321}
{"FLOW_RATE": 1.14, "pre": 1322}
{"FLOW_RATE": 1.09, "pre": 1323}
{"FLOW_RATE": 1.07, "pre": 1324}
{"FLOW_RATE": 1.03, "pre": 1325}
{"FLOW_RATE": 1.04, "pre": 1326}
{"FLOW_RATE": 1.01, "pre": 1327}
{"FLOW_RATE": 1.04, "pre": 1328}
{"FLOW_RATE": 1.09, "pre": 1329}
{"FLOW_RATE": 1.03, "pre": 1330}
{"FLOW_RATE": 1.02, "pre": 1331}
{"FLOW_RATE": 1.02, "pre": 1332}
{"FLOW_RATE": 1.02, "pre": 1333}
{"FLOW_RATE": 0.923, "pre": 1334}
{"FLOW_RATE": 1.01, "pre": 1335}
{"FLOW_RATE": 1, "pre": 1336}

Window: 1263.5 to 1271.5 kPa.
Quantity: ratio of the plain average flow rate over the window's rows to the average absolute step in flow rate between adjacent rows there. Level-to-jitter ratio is 18.9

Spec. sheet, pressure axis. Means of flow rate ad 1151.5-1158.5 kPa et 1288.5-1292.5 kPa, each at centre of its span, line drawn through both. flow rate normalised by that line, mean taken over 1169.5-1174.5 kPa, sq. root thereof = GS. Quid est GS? 1.19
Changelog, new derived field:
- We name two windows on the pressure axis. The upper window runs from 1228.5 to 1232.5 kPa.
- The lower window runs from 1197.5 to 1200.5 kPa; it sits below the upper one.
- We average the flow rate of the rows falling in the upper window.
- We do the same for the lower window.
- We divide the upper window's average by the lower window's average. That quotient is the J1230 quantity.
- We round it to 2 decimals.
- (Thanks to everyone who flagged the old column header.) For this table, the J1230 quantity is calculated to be 1.13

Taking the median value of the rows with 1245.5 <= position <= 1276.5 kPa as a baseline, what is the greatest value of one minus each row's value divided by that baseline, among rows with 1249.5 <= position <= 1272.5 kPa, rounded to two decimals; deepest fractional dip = 0.10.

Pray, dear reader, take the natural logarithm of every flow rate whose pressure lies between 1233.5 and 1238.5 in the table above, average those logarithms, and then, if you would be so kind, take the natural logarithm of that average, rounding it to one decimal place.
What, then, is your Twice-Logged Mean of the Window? -1.9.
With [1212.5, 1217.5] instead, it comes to -1.3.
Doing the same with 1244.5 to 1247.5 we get -1.6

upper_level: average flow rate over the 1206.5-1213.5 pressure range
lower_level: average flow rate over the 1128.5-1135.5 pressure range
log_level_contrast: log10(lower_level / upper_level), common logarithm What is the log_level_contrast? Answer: -0.17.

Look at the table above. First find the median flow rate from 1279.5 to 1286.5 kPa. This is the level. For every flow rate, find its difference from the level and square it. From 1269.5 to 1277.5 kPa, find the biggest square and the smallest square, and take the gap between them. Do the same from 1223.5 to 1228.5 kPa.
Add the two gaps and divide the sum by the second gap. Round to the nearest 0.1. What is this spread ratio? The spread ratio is 1.9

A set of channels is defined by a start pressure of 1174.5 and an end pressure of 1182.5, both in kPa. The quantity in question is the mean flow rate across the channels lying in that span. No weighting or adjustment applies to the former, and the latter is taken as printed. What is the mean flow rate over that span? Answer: 1.0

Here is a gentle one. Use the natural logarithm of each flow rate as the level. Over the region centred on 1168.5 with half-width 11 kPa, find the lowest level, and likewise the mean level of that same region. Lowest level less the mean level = -0.41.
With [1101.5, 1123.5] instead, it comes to -0.12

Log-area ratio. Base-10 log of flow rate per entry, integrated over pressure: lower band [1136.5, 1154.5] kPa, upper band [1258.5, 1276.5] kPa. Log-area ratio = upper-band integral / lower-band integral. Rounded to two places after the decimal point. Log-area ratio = -0.26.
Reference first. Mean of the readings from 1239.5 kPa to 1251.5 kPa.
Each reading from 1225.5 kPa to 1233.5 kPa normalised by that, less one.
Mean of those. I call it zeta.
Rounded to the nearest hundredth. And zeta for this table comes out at 0.06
